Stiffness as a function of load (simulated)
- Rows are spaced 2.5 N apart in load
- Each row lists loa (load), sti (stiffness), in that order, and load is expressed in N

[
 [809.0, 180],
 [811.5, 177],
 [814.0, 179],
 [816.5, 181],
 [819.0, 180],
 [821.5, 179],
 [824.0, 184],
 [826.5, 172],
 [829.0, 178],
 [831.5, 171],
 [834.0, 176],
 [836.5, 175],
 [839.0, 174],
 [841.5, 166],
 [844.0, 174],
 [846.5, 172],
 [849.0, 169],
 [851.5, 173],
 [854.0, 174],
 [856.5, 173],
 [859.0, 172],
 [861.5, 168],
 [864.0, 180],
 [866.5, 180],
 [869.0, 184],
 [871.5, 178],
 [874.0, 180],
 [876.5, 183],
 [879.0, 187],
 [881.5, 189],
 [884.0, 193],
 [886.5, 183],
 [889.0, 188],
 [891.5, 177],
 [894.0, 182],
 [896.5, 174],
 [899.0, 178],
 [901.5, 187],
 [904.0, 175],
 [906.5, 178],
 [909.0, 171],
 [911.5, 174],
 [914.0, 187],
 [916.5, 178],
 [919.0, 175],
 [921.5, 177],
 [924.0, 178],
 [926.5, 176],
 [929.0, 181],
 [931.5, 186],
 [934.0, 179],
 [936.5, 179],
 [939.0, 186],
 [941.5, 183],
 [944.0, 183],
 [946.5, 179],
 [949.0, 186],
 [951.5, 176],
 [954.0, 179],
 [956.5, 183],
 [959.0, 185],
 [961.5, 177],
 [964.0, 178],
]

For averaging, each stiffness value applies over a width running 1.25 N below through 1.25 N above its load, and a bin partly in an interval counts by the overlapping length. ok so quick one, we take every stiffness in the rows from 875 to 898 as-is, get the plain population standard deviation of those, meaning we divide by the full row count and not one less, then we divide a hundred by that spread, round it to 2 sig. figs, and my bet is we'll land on 18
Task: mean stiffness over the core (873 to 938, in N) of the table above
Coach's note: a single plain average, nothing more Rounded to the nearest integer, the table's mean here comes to 181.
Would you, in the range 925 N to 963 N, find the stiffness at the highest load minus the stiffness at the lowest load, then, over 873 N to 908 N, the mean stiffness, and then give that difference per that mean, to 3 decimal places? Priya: 0.005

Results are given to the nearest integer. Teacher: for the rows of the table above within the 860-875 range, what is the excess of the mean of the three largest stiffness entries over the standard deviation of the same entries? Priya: 176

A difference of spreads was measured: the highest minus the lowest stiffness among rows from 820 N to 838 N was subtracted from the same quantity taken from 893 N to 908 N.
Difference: 0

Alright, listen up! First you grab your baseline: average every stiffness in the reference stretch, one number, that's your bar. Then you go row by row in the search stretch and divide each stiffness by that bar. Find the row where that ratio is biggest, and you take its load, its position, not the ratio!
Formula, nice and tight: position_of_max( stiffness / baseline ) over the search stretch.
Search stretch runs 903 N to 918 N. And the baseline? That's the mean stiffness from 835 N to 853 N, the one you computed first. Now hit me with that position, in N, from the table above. 914.0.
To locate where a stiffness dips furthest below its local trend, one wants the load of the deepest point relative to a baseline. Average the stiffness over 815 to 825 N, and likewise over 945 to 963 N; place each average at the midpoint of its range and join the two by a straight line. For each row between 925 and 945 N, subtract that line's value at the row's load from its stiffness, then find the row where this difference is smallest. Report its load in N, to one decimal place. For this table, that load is 926.5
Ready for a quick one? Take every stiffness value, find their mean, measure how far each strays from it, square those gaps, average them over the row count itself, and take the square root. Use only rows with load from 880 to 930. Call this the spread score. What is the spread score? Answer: 6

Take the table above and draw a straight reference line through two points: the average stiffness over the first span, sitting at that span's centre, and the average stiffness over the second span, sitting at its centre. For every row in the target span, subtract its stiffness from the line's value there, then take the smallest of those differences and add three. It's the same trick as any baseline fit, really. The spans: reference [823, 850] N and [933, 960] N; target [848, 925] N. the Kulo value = -13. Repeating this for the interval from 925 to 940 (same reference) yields -2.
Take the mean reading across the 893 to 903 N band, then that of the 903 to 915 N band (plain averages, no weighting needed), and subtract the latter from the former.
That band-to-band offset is 3.2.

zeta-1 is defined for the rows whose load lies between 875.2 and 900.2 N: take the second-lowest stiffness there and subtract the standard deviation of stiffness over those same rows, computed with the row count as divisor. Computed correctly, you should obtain 171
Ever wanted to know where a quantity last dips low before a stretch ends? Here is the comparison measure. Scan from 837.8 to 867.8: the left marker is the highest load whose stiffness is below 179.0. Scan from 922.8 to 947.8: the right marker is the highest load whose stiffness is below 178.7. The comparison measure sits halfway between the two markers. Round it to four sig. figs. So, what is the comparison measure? 894.0 N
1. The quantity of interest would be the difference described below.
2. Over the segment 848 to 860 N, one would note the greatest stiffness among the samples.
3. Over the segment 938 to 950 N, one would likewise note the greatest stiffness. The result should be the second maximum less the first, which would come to 12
